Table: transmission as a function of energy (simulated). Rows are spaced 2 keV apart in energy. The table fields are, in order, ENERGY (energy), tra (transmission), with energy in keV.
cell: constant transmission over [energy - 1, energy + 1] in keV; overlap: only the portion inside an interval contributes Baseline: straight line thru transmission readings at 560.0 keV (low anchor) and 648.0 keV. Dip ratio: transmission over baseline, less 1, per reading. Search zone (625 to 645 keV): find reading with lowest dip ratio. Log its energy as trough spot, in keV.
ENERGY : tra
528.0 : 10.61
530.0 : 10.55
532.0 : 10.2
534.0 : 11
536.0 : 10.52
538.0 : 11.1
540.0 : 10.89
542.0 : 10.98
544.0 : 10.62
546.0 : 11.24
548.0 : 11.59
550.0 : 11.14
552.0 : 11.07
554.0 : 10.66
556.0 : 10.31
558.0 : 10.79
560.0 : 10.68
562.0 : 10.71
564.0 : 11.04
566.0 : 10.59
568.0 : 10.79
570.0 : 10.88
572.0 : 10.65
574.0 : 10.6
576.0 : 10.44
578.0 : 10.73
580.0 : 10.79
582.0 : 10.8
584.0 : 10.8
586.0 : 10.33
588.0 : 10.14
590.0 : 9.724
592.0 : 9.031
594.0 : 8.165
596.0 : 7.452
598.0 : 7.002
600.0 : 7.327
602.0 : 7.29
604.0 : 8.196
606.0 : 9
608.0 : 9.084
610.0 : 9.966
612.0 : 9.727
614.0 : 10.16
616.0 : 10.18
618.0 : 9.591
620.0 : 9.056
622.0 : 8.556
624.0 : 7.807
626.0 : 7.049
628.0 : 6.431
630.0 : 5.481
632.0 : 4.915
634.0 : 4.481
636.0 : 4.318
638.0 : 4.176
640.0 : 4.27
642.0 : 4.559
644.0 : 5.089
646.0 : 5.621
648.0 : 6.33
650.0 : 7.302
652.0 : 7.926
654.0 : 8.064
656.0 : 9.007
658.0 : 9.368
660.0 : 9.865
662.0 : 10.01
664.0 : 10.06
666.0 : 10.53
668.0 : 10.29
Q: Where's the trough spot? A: 638.0 keV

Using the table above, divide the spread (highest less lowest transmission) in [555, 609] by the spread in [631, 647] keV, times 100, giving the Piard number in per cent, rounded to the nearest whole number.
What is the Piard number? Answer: 279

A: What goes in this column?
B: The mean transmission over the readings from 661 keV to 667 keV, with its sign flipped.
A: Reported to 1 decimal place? -10.2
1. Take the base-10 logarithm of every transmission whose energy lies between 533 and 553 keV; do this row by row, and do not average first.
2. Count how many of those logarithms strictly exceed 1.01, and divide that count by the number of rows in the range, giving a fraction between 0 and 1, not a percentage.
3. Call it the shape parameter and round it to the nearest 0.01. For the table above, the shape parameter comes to 1.00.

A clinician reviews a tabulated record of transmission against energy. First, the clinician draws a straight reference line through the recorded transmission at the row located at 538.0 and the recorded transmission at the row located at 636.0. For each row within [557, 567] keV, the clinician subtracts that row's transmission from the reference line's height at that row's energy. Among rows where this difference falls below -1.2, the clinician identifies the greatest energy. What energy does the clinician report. 566.0 keV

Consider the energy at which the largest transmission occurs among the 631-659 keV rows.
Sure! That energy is 658.0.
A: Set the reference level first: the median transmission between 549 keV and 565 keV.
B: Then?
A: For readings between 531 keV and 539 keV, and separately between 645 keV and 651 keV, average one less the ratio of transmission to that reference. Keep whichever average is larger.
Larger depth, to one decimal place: 0.4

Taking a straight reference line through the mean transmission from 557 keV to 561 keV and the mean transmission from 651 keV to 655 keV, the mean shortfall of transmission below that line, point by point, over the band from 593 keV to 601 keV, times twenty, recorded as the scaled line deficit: 43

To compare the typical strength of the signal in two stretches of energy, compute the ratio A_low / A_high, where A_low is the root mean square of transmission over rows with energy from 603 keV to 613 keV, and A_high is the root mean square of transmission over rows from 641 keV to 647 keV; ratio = 1.8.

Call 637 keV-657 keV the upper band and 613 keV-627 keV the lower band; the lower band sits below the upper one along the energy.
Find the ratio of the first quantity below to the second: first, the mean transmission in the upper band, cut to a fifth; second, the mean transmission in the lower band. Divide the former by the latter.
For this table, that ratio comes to 0.140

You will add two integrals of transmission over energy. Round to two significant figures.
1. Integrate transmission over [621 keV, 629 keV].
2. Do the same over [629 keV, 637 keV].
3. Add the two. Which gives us 98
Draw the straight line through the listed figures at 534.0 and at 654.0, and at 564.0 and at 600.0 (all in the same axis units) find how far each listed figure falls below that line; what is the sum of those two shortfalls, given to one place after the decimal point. 1.3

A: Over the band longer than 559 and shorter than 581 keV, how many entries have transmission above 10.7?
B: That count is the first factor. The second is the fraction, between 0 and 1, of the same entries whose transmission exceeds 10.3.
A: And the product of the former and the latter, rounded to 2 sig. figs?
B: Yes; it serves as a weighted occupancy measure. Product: 6.0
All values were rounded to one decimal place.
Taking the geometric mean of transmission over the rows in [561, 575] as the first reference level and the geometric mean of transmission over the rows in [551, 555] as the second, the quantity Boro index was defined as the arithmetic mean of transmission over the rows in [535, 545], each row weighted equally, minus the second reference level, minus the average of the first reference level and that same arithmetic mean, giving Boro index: -10.8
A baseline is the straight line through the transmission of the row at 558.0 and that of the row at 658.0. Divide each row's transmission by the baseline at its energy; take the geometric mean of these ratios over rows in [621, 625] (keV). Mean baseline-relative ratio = 0.83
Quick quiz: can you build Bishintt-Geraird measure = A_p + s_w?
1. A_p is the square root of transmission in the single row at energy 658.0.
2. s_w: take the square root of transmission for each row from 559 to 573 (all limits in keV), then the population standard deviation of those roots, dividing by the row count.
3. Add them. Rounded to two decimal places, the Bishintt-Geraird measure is 3.08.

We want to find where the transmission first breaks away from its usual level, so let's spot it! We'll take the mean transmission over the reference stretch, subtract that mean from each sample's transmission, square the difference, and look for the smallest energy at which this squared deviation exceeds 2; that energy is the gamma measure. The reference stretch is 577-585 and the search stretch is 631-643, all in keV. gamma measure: 632.0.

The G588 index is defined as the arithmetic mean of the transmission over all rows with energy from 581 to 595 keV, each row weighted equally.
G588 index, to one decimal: 9.9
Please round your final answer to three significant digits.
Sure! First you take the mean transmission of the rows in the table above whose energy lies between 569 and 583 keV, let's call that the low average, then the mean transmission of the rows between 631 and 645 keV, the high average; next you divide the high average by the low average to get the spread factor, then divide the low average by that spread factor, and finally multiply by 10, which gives 252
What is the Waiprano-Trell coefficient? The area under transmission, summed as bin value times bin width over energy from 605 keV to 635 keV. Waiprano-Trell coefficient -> 243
